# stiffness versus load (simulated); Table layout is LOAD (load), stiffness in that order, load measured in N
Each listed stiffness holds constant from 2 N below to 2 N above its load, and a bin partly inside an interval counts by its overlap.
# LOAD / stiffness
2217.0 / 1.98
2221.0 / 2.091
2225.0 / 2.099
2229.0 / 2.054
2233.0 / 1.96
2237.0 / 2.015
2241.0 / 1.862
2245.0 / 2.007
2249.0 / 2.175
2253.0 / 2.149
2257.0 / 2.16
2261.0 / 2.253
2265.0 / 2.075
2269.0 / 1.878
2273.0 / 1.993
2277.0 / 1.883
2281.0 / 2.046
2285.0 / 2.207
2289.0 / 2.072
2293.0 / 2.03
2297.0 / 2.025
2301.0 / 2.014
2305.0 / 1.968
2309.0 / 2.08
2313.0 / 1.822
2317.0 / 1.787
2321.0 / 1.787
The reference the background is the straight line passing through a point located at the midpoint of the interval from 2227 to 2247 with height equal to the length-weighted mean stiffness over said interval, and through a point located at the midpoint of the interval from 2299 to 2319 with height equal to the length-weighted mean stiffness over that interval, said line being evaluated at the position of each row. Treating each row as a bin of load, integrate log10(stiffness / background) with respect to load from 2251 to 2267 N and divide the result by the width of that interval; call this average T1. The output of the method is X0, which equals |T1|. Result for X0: 0.041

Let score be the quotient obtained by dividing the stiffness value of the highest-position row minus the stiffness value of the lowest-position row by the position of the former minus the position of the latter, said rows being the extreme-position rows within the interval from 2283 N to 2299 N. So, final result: -0.015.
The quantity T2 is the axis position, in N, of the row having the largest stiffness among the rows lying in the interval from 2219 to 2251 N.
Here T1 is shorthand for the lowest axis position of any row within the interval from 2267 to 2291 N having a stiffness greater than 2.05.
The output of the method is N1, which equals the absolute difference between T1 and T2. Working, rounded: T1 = 2285.0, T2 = 2249.0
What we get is 36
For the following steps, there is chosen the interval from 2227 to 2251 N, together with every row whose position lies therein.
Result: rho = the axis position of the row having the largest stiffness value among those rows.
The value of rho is 2249.0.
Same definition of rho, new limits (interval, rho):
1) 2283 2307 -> 2285.0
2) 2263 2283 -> 2265.0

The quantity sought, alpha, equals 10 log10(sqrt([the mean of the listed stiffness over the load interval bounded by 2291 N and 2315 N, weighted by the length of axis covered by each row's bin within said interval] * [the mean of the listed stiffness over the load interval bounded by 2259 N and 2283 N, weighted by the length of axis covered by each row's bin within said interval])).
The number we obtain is 3.02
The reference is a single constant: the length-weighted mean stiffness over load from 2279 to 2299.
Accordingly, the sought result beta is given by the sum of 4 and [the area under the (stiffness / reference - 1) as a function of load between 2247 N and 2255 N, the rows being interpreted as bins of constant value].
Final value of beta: 4.3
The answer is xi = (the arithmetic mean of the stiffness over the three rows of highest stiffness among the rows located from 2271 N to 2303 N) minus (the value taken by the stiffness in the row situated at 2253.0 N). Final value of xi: -0.04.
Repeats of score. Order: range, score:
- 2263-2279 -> -0.016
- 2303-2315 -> -0.018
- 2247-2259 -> -0.002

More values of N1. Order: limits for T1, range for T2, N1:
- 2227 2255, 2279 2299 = 56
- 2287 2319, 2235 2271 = 28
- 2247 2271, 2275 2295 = 36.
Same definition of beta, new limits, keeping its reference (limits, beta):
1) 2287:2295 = 3.9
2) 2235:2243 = 3.5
